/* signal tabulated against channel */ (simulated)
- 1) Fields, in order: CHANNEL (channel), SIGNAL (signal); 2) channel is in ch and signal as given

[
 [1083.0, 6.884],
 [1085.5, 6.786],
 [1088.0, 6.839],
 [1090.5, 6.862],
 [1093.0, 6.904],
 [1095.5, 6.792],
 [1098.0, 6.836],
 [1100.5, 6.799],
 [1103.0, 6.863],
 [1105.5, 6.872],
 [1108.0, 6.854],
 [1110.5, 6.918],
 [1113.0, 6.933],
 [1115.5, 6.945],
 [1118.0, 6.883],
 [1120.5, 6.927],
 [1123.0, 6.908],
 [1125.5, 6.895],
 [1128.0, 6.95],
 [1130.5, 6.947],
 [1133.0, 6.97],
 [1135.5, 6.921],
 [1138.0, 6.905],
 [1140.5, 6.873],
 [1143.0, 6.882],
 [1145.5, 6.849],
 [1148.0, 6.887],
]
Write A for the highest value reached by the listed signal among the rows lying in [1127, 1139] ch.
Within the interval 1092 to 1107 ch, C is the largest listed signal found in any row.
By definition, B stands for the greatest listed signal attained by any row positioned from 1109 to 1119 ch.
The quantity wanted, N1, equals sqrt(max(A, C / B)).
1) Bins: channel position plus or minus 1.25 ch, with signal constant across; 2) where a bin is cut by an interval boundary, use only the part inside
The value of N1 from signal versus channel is 2.64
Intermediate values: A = 6.97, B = 6.945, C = 6.904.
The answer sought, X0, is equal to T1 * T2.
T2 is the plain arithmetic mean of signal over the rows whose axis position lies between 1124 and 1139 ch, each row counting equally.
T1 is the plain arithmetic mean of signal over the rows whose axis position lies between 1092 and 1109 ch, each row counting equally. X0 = 47.4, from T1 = 6.85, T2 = 6.93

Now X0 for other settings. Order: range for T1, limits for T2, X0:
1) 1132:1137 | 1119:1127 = 48.0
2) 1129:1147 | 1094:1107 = 47.2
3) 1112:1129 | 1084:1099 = 47.3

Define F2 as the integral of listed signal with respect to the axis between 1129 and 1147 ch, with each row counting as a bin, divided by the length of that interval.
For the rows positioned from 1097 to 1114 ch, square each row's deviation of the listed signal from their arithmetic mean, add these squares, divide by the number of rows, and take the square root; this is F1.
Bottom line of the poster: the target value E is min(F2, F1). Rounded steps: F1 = 0.043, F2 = 6.91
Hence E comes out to 0.043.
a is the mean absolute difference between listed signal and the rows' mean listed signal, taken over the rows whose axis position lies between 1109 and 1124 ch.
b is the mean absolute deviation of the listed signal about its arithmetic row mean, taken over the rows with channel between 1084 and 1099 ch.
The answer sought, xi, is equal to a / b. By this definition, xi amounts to 0.50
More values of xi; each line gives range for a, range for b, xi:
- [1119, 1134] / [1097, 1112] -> 0.84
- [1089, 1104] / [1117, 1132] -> 1.46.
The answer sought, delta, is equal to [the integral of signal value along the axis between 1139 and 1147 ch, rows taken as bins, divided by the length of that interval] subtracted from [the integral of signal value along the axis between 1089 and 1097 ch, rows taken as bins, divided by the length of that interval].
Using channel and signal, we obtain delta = -0.02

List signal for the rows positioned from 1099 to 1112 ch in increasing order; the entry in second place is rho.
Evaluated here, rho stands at 6.854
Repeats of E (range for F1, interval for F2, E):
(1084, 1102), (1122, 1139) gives 0.040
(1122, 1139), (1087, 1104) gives 0.026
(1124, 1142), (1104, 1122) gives 0.032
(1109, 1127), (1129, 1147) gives 0.020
